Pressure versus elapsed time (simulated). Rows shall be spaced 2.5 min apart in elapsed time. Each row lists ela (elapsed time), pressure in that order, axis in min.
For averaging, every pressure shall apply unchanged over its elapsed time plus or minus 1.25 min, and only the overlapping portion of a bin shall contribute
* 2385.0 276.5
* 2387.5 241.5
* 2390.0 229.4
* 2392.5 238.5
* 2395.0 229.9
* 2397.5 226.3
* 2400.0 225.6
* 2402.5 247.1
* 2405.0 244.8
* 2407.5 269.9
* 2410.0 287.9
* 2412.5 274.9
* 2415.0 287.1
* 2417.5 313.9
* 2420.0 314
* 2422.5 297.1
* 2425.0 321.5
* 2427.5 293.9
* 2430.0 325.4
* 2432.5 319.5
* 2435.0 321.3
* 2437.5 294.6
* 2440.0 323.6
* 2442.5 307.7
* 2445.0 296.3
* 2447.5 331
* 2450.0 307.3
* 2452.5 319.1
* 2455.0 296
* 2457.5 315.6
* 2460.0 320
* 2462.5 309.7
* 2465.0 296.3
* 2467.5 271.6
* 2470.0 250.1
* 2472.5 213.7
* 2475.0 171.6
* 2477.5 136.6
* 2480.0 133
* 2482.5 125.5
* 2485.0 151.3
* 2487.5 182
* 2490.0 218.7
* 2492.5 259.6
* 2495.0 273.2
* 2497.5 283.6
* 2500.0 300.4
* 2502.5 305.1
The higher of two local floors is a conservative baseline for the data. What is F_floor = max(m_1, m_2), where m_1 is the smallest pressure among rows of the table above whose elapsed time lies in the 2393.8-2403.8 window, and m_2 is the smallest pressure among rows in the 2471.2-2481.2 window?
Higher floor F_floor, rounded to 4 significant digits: 225.6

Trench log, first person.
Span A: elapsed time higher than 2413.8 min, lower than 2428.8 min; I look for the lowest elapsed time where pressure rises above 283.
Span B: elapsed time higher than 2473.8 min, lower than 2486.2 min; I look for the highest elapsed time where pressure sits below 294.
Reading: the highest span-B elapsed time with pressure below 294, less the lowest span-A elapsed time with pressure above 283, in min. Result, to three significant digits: 70.0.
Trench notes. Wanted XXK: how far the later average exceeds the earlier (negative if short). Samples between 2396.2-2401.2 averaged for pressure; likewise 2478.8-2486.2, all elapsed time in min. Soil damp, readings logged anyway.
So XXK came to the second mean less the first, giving -89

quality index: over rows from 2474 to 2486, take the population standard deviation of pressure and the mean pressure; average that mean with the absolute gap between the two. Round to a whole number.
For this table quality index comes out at 135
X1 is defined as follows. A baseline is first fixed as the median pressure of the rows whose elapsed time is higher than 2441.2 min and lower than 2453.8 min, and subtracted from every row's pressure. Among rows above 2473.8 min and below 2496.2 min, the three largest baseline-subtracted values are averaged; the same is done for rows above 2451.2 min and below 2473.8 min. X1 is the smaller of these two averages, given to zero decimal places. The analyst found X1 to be -57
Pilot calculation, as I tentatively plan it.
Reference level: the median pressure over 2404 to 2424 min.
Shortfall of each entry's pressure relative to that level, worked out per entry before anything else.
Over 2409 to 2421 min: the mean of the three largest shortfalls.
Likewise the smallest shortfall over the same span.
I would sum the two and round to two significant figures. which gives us -22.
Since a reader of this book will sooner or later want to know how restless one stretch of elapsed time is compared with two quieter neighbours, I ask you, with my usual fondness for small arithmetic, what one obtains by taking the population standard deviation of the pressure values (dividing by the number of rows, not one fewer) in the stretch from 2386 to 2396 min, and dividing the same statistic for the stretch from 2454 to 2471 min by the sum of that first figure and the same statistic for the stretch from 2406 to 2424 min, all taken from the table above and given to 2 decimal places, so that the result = 1.09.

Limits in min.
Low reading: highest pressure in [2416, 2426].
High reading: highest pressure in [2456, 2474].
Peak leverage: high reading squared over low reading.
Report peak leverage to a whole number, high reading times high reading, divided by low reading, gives 319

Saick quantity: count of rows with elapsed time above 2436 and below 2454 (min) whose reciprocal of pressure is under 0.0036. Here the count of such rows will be 7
